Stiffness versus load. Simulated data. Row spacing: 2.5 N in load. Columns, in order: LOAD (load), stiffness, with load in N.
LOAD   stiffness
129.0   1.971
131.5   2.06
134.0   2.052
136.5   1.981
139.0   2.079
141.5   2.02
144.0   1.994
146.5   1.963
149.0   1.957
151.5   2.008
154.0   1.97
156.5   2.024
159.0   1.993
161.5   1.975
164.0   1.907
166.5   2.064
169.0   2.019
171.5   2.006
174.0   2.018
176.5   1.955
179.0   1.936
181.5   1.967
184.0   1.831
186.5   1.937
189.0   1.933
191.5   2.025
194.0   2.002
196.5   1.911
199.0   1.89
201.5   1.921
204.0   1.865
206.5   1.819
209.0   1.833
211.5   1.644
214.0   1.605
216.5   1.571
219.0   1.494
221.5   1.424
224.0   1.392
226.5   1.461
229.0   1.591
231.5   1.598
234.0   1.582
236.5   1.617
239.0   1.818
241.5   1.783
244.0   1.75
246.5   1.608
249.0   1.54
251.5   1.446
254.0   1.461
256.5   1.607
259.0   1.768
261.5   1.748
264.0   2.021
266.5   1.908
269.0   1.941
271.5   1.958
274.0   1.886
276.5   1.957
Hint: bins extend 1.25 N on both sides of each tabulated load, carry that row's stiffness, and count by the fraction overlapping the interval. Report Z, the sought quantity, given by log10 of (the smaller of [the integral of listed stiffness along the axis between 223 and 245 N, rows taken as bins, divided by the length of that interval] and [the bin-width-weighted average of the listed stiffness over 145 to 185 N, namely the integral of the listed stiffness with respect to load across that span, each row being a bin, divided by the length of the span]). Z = 0.210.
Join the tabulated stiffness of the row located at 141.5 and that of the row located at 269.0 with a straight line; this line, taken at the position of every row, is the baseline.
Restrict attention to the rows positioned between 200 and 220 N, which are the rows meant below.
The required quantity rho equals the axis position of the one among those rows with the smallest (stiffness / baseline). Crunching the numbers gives 219.0 N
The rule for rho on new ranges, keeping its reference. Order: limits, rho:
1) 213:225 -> 224.0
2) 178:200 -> 184.0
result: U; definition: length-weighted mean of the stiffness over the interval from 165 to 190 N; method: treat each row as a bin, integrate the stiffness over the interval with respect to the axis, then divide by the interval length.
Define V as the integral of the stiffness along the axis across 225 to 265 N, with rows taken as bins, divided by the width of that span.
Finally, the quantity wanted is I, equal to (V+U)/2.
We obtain 1.81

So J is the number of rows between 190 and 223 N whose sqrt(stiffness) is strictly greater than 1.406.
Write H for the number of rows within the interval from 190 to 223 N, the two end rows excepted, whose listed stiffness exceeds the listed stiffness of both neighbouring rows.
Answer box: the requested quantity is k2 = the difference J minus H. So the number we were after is 0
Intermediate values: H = 2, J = 2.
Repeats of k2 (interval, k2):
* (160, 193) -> 1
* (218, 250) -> -2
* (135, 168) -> 5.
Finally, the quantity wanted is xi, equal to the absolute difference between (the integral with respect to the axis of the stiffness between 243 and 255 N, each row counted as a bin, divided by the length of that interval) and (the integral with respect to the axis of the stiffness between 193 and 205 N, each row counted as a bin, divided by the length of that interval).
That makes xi 0.36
